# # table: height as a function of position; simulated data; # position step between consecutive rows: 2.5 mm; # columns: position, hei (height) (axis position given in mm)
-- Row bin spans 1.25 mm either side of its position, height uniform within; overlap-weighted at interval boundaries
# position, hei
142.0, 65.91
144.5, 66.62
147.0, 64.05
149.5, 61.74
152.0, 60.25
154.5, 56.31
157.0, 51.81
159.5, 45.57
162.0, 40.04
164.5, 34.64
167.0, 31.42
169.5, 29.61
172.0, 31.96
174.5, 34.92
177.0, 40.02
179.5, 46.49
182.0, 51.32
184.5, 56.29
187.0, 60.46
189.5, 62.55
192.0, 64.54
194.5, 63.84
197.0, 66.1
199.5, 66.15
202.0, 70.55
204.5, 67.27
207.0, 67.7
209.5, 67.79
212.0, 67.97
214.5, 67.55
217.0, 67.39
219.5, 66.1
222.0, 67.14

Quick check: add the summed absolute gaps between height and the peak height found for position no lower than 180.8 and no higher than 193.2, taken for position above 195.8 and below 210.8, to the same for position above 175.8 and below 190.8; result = 88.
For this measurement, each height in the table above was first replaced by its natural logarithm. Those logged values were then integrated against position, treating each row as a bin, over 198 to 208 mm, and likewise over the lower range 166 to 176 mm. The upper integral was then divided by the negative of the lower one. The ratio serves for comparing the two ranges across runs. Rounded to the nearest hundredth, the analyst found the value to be -1.22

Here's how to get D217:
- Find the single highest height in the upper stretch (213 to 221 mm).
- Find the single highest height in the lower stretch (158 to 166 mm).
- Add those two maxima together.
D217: 113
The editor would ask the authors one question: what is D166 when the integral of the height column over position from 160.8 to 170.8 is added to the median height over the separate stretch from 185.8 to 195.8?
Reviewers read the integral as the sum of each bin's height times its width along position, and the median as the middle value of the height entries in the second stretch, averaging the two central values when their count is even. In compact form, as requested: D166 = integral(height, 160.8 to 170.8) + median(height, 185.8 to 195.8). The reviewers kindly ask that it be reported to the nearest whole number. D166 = 402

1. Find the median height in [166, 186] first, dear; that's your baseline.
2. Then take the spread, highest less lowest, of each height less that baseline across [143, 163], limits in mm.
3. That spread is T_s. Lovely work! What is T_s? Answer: 26.6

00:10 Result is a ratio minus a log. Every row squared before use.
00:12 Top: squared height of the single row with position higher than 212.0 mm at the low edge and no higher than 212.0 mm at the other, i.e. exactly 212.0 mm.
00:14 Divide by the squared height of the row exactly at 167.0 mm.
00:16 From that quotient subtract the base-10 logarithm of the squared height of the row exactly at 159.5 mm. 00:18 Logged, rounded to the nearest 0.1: 1.4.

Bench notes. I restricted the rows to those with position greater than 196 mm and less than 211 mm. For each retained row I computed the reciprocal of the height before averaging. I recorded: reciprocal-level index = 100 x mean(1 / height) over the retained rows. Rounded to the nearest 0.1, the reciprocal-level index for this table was 1.5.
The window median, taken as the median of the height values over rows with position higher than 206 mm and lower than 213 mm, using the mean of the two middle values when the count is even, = 68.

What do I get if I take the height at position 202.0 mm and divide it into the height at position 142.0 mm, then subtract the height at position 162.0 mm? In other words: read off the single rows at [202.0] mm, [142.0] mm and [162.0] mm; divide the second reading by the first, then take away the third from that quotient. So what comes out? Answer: -39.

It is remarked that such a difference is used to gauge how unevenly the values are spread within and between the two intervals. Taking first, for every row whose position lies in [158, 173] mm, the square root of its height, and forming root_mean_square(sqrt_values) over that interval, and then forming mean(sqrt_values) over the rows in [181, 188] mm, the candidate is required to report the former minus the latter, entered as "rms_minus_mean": -1.5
